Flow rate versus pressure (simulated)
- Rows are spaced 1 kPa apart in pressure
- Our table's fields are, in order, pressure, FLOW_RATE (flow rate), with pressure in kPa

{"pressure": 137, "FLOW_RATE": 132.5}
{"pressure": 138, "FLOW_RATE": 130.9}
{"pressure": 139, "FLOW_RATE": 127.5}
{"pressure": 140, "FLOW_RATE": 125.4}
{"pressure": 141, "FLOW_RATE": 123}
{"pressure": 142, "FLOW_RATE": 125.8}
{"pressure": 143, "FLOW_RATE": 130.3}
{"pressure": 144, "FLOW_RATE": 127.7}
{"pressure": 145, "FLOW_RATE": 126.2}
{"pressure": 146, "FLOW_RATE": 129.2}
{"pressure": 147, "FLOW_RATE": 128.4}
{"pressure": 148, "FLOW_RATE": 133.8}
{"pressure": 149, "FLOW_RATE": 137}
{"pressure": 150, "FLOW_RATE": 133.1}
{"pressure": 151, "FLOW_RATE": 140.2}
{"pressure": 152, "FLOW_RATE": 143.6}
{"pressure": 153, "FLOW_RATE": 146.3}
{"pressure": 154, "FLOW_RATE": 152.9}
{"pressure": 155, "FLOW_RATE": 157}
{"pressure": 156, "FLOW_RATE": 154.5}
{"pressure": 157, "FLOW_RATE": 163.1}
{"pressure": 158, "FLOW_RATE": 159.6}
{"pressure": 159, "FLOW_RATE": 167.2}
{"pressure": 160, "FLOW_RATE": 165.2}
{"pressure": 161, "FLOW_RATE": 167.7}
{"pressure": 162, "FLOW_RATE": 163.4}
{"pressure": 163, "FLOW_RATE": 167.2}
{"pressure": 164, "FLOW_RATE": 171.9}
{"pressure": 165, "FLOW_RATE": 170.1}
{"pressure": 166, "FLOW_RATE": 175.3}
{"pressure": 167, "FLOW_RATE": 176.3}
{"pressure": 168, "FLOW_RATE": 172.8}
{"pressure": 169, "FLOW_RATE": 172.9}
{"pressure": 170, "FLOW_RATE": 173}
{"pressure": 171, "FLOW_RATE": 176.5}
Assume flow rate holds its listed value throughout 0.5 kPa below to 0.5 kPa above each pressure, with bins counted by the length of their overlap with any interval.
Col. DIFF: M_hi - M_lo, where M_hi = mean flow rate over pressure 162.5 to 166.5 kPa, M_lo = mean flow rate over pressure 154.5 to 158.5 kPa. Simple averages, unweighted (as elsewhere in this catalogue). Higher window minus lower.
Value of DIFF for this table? 13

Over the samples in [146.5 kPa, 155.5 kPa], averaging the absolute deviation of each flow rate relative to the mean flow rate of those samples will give 7.6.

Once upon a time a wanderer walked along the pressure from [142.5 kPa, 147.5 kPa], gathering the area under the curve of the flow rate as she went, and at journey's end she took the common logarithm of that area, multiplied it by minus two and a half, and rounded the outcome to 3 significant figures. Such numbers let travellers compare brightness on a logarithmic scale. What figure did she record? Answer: -7.02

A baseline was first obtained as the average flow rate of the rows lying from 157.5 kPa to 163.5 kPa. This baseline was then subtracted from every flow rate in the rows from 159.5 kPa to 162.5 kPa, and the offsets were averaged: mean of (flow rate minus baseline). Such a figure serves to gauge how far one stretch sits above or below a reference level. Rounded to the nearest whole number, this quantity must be 0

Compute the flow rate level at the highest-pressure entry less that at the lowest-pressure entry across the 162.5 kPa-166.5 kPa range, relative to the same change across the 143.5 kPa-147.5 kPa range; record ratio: 11.6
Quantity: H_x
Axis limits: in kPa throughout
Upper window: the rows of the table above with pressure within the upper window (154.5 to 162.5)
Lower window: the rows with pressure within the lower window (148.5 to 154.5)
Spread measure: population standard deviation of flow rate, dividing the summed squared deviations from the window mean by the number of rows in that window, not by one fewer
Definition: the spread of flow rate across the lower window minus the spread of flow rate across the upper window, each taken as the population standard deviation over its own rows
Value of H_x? 2.0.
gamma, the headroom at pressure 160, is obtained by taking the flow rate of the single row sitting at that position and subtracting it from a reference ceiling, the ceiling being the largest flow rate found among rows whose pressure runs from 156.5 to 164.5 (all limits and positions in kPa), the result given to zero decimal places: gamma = 7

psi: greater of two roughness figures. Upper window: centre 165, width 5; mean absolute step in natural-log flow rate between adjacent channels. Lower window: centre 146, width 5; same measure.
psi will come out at 0.021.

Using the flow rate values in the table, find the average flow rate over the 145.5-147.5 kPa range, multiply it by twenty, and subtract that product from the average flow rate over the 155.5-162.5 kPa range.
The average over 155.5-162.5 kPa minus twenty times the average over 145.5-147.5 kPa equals -2413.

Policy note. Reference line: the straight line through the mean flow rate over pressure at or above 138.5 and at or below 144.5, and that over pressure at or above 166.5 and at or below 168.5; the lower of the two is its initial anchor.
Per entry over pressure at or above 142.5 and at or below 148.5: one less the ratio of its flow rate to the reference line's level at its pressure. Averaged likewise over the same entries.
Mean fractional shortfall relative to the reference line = 0.035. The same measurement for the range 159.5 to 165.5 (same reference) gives -0.014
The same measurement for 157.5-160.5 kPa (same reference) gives -0.032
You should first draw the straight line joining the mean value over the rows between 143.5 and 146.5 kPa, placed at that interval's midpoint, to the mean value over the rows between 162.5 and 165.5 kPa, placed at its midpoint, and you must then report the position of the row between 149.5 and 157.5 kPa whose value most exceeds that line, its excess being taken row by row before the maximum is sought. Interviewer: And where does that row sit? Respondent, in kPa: 157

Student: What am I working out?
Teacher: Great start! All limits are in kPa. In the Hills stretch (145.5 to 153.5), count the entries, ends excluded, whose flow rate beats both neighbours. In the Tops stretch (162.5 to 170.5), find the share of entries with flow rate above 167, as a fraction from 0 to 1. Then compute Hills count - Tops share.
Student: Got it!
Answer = 0.0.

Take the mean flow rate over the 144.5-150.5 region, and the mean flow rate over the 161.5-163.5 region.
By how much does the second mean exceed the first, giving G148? 34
